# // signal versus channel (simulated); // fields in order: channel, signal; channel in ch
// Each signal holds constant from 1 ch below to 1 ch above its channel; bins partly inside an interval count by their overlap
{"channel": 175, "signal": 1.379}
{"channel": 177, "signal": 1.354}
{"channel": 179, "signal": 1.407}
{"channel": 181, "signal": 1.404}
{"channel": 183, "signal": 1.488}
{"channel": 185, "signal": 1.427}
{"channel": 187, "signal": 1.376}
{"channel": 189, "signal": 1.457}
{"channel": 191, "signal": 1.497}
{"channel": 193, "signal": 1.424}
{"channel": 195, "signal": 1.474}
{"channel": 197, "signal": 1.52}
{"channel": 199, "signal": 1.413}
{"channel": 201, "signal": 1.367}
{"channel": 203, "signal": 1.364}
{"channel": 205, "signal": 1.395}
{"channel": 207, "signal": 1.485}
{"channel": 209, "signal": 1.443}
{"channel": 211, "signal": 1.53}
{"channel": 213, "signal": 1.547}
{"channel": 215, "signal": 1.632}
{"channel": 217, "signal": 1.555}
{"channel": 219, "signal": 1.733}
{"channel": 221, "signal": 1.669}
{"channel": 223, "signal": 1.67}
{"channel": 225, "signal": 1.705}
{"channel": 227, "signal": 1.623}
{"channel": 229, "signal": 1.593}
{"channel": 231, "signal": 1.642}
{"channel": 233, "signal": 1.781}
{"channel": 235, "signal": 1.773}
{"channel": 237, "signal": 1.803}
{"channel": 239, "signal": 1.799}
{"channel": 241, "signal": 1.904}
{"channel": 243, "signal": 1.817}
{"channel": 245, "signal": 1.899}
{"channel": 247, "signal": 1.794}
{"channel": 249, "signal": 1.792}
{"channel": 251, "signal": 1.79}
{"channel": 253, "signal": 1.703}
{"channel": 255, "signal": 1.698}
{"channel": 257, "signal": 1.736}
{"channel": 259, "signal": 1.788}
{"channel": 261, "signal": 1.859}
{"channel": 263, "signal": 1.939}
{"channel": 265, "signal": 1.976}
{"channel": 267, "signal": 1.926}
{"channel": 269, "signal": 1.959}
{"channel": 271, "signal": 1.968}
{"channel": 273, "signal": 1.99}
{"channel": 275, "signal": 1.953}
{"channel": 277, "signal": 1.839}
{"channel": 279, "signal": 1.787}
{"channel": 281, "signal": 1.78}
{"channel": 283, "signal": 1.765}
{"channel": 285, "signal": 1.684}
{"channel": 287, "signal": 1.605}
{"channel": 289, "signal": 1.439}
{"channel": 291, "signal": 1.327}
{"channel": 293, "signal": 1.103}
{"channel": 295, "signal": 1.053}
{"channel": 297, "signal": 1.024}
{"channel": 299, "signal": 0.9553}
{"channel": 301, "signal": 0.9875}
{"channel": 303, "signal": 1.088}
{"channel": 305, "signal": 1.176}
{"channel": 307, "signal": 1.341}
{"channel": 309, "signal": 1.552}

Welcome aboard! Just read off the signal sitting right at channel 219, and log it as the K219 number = 1.733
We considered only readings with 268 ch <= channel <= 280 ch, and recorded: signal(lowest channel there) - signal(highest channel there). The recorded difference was 0.17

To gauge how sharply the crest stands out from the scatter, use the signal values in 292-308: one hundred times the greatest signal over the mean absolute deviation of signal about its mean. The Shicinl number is 1545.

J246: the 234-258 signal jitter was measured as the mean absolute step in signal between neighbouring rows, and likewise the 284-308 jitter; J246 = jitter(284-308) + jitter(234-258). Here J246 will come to 0.15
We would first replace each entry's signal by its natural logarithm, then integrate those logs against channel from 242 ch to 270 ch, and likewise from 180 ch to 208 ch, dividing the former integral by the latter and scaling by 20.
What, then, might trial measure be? 34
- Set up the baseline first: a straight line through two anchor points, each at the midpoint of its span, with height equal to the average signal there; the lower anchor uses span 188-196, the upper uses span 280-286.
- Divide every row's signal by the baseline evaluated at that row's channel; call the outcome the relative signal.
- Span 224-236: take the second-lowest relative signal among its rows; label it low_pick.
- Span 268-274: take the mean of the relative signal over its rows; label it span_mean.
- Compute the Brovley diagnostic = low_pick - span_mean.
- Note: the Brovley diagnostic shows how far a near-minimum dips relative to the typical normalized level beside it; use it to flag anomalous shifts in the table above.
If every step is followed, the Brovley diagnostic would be -0.12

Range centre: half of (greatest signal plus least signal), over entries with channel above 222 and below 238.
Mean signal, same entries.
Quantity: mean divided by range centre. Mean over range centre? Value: 1.00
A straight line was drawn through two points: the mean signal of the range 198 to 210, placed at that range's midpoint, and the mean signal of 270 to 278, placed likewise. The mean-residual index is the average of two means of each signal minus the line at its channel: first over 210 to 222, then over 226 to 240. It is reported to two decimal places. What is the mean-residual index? 0.10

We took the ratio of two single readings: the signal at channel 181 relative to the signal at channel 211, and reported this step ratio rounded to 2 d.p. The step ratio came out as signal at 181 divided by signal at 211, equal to 0.92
